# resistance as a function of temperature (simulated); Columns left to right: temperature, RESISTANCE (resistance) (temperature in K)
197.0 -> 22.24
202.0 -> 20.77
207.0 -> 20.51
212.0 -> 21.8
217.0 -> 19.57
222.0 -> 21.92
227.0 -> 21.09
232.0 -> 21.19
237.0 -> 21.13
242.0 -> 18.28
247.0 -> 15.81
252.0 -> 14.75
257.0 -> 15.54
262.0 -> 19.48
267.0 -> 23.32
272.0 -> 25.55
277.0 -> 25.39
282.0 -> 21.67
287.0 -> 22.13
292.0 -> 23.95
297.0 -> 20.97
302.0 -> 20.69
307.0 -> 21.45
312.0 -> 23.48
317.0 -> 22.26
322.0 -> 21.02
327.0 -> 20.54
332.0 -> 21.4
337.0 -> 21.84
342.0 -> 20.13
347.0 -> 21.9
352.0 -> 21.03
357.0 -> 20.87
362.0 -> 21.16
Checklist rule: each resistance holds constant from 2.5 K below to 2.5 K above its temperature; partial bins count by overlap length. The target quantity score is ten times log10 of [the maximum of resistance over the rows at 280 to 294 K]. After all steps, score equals 13.79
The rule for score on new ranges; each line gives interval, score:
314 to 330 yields 13.48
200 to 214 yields 13.38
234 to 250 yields 13.25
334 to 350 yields 13.40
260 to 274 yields 14.07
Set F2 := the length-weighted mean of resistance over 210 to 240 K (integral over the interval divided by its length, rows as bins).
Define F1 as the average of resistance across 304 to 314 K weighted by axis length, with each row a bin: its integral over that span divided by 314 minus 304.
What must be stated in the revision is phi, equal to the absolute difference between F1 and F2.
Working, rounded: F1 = 22.3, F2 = 21.1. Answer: 1.3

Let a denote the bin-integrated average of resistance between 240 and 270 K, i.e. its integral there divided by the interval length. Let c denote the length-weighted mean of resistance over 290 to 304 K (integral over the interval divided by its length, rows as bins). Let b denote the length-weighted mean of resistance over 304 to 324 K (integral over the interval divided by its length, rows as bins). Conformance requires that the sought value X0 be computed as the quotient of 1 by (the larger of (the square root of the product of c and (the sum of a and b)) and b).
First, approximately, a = 18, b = 22.0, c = 21.8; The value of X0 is 0.0338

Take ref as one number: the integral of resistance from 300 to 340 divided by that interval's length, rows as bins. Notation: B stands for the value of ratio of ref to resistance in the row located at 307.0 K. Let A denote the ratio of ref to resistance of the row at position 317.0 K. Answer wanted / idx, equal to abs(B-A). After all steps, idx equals 0.04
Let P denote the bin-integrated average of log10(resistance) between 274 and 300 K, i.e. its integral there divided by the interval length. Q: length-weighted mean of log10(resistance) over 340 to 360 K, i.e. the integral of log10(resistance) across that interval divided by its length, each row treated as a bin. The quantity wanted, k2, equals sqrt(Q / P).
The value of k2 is 0.99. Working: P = 1.357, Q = 1.32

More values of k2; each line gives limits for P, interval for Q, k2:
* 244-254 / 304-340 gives 1.06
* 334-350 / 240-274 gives 0.98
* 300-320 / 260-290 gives 1.01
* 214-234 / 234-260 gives 0.97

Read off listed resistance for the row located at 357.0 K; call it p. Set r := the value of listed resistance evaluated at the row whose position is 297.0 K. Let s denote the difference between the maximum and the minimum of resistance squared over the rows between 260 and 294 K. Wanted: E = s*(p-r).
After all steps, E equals -27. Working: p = 20.87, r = 20.97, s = 273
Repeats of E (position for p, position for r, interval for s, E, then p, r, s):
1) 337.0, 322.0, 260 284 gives 224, 21.84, 21.02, 273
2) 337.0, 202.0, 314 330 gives 79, 21.84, 20.77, 74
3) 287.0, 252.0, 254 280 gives 3035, 22.13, 14.75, 411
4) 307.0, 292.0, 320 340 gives -138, 21.45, 23.95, 55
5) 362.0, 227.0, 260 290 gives 19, 21.16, 21.09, 273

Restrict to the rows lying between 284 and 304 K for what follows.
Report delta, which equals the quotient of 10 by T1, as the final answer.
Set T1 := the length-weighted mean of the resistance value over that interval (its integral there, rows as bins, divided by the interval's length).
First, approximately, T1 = 22.0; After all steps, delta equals 0.455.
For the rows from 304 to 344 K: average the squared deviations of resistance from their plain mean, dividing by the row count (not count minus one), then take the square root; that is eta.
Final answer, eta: 1.0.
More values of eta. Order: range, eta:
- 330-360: 0.6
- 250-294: 3.7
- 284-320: 1.1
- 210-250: 2.0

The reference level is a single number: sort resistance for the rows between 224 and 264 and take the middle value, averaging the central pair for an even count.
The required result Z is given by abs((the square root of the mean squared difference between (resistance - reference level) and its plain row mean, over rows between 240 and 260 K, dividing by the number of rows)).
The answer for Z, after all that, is 1.3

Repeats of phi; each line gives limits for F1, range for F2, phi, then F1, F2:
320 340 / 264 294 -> 2.4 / 21.2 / 23.6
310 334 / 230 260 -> 4.0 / 21.7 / 17.8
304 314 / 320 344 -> 1.3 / 22.3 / 21.0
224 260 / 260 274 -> 4.5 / 18.3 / 22.8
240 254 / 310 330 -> 5.5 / 16.3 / 21.8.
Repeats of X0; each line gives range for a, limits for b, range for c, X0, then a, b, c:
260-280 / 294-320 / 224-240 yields 0.0324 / 23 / 21.8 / 21.1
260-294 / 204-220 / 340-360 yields 0.0330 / 23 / 20.7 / 21.0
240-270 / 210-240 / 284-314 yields 0.0341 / 18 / 21.1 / 22.1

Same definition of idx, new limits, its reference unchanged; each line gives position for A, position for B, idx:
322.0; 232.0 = 0.01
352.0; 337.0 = 0.04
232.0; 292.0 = 0.12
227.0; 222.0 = 0.04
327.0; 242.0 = 0.13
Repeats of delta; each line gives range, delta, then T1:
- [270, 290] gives 0.423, 23.6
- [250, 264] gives 0.604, 16.6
